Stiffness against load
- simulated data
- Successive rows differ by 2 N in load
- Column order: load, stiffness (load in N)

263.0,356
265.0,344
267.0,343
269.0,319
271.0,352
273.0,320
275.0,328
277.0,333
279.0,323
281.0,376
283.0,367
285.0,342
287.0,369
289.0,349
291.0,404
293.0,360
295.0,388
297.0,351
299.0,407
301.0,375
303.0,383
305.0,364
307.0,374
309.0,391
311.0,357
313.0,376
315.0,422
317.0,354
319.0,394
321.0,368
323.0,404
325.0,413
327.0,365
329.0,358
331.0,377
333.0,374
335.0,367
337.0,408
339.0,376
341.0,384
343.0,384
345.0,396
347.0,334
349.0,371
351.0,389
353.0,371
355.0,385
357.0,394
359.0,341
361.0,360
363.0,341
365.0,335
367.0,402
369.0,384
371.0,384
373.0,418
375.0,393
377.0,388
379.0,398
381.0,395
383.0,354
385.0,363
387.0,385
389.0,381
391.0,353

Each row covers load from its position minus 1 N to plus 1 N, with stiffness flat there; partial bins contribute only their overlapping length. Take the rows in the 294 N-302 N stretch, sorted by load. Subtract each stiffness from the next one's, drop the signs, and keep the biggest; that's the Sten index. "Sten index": 56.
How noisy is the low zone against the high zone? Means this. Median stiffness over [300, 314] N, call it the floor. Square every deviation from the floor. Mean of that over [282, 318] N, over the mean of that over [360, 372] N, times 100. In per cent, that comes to 70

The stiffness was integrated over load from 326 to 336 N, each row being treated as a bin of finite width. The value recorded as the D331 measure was 3682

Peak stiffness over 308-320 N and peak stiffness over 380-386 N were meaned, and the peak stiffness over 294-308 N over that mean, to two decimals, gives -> 1.00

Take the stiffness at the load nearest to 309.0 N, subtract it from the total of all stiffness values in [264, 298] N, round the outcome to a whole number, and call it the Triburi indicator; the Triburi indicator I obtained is 5577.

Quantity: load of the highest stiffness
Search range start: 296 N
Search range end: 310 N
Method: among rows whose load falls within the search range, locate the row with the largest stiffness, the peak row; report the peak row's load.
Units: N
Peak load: 299.0 N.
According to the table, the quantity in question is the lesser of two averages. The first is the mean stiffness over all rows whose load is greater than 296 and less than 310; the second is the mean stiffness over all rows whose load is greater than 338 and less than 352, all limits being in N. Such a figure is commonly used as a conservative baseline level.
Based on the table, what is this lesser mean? 376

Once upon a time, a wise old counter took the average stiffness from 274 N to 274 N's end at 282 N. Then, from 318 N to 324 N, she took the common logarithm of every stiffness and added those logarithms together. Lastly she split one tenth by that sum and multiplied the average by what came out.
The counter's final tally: 4.38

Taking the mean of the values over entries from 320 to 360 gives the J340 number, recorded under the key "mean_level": 378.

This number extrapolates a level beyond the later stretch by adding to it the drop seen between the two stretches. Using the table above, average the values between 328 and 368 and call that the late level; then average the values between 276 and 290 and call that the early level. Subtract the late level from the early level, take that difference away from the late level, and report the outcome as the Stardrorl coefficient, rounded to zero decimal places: 393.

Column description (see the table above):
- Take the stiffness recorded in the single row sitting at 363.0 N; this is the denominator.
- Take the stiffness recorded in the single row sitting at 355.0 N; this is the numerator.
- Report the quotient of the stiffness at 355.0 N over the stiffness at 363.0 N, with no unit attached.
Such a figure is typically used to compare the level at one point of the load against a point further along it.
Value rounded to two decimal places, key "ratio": 1.13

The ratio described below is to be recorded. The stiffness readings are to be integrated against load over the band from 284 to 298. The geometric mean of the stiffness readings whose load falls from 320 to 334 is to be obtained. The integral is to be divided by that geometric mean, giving 13.5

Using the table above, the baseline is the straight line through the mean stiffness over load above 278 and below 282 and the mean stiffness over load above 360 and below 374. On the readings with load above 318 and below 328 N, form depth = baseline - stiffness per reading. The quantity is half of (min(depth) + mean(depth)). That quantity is -39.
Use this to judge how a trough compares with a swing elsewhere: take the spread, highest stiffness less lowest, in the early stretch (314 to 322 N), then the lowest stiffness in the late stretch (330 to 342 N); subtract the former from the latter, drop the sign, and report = 299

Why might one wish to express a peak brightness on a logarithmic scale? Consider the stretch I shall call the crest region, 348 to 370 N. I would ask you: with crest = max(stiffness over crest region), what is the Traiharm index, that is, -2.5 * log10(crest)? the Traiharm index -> -6.51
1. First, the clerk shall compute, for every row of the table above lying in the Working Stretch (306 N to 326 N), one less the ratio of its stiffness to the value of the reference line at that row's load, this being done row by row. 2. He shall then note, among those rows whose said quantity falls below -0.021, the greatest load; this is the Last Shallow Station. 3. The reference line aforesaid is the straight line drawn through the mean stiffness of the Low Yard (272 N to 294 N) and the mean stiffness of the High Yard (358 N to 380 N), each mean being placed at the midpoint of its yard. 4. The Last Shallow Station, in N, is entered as 325.0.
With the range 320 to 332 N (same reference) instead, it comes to 331.0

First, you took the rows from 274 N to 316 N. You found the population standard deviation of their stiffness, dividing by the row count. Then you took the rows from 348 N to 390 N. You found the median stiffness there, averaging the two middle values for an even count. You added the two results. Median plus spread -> 409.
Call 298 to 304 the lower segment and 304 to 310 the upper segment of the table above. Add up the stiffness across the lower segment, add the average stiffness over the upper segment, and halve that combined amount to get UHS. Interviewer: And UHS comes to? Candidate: 771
